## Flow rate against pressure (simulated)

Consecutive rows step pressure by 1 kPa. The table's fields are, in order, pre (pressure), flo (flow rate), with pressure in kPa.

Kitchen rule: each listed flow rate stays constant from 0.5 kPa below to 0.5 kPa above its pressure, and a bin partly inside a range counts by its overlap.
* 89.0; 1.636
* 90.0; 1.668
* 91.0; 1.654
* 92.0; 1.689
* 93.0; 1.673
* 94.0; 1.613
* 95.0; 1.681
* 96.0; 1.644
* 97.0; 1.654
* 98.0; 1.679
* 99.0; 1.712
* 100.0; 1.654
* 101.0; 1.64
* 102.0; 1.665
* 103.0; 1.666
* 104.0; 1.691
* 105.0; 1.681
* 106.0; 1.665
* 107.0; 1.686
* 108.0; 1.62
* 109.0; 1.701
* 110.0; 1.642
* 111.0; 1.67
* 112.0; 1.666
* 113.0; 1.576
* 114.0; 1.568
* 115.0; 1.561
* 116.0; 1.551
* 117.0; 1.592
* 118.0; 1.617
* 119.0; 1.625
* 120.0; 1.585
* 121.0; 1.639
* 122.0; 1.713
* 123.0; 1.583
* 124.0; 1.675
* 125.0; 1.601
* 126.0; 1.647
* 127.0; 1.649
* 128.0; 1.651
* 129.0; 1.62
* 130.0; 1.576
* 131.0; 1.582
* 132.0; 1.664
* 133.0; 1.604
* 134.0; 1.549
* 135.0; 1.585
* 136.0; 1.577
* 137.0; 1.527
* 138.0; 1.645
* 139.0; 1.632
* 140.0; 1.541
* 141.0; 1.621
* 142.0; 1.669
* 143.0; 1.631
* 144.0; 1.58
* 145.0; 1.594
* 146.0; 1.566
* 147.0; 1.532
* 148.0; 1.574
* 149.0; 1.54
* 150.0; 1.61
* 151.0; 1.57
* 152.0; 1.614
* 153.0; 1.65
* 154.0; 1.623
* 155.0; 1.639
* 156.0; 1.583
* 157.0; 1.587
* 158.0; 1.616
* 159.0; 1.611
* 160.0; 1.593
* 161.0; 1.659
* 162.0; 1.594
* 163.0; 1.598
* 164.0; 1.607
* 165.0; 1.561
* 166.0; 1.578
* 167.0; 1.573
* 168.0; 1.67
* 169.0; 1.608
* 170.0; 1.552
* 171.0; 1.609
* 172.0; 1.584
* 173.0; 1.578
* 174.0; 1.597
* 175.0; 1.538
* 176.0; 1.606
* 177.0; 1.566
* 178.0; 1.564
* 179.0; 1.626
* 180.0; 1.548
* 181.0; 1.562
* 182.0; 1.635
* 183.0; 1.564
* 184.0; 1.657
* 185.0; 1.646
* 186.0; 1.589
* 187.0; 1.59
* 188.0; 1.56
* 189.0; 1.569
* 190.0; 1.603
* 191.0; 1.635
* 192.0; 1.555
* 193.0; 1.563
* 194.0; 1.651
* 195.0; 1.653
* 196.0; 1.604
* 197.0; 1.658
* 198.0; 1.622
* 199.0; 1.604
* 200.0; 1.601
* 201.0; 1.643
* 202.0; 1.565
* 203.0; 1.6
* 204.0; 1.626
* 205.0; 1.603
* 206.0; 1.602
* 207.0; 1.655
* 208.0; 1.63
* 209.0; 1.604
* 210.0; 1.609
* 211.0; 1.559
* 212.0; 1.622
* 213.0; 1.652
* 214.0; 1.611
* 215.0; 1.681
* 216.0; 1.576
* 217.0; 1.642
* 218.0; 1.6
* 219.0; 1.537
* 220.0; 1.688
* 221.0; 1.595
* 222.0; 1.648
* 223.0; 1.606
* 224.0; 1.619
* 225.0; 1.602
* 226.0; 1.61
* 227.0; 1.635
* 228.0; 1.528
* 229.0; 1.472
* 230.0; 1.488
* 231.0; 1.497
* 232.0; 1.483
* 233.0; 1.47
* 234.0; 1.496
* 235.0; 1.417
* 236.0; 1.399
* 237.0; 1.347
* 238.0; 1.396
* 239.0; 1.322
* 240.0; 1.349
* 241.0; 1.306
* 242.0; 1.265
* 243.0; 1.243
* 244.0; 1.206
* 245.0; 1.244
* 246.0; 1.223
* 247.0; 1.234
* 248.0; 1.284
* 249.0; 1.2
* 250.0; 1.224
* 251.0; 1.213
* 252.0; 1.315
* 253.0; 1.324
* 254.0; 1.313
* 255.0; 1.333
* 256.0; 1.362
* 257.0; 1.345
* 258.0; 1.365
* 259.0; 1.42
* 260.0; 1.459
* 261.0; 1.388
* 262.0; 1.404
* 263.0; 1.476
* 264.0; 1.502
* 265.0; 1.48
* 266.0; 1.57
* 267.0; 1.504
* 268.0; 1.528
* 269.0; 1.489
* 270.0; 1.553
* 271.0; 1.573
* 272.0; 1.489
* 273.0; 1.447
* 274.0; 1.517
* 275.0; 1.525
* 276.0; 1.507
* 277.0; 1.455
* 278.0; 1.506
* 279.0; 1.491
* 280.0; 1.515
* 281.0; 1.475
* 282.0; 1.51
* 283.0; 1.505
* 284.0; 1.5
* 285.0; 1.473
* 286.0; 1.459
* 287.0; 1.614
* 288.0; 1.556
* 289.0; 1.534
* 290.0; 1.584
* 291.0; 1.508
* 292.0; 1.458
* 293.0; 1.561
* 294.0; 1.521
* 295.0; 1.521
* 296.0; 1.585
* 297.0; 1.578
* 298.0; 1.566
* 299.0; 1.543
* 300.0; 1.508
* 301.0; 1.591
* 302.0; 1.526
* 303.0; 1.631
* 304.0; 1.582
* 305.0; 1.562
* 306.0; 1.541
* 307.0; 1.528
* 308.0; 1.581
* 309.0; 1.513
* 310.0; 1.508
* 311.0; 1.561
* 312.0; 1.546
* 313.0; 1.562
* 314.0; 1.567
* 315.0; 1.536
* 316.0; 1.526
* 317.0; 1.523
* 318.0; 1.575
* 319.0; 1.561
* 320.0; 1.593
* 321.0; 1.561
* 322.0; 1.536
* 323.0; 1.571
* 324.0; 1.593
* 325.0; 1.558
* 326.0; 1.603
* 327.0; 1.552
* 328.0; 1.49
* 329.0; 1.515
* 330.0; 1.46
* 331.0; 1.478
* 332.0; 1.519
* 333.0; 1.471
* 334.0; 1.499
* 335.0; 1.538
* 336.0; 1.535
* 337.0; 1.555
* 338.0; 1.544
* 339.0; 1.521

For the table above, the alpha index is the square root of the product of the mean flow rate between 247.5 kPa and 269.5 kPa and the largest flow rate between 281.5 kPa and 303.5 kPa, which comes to 1.50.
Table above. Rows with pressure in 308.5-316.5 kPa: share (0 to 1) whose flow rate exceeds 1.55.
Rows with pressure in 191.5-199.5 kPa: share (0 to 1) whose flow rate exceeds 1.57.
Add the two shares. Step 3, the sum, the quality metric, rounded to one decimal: 1.1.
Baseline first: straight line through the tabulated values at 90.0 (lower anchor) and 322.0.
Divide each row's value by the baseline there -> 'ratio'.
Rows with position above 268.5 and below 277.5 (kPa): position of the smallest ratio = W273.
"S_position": 273.0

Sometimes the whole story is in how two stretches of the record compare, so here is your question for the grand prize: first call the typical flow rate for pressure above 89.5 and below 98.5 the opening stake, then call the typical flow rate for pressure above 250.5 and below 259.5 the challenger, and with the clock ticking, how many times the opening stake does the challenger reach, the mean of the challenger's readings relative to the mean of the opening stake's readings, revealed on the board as 0.80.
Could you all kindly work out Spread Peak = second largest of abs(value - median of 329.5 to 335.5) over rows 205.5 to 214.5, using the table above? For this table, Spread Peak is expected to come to 0.16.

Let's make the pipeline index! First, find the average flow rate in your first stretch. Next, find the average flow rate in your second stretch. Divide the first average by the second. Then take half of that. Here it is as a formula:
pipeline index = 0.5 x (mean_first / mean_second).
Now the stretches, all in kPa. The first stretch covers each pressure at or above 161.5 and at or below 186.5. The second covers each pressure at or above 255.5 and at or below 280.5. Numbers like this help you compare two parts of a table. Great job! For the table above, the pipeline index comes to 0.540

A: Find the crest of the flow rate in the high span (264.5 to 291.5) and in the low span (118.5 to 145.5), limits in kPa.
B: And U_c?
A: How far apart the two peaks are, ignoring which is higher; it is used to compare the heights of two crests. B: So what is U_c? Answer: 0.10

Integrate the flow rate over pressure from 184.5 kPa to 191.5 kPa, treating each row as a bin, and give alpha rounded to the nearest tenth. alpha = 11.2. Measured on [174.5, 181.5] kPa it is 11.0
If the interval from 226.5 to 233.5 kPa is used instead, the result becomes 10.6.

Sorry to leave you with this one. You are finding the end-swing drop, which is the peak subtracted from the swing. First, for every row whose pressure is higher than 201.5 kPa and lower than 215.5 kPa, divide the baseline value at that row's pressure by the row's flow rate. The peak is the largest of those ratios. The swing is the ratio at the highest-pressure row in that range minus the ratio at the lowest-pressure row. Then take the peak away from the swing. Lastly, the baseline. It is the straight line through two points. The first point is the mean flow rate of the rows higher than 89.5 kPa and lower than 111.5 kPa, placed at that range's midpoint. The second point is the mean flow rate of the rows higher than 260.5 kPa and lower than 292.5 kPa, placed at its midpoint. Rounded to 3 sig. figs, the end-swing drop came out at -1.08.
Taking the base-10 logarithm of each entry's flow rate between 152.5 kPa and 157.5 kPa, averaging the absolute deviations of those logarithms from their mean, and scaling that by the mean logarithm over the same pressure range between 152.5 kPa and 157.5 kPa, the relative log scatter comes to 0.032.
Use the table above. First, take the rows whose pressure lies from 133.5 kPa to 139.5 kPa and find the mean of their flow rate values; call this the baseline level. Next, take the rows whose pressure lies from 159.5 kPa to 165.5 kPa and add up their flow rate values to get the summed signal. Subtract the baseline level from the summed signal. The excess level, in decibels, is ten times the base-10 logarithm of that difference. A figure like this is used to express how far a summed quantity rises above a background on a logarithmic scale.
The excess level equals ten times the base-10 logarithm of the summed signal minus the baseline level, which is 9.05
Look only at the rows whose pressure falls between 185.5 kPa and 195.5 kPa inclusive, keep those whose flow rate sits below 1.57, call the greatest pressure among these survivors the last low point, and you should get 193.0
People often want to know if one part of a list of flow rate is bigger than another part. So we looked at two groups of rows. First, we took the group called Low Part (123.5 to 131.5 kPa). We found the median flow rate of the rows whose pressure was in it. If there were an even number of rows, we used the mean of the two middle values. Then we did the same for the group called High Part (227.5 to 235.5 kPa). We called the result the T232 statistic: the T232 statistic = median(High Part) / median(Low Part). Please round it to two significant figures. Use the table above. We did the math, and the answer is 0.91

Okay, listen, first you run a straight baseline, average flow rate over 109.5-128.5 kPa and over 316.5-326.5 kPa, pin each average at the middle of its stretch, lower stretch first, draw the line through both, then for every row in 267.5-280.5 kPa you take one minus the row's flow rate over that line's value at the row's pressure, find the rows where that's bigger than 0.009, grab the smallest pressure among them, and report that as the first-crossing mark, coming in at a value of 268.0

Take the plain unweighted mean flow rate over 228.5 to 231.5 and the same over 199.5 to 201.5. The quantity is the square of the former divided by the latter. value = 1.36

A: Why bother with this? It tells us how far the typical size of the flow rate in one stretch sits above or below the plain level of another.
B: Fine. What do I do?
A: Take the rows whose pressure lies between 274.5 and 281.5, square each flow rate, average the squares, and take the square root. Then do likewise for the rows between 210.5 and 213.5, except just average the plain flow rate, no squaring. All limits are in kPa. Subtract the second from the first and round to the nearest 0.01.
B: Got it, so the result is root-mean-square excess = -0.11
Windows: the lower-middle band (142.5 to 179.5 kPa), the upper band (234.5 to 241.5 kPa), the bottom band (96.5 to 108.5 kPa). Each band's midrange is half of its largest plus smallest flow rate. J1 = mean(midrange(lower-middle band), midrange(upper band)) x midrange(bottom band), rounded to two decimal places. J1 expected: 2.47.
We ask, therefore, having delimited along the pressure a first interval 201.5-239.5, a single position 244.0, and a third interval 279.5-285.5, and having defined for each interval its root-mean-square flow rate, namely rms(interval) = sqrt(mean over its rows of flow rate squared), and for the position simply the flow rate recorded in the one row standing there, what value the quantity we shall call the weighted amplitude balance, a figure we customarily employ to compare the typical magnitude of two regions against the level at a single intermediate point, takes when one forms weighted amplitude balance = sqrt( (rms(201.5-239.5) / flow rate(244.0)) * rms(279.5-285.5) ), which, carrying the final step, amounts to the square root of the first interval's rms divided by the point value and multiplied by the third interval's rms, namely 1.39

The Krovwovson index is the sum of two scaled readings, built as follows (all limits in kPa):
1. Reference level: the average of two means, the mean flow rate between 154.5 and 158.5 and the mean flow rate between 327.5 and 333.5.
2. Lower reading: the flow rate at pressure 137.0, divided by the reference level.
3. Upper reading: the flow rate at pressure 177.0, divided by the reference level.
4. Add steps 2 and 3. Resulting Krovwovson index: 2.00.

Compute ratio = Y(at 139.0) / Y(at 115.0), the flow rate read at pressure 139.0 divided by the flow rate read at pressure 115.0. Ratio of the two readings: 1.05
